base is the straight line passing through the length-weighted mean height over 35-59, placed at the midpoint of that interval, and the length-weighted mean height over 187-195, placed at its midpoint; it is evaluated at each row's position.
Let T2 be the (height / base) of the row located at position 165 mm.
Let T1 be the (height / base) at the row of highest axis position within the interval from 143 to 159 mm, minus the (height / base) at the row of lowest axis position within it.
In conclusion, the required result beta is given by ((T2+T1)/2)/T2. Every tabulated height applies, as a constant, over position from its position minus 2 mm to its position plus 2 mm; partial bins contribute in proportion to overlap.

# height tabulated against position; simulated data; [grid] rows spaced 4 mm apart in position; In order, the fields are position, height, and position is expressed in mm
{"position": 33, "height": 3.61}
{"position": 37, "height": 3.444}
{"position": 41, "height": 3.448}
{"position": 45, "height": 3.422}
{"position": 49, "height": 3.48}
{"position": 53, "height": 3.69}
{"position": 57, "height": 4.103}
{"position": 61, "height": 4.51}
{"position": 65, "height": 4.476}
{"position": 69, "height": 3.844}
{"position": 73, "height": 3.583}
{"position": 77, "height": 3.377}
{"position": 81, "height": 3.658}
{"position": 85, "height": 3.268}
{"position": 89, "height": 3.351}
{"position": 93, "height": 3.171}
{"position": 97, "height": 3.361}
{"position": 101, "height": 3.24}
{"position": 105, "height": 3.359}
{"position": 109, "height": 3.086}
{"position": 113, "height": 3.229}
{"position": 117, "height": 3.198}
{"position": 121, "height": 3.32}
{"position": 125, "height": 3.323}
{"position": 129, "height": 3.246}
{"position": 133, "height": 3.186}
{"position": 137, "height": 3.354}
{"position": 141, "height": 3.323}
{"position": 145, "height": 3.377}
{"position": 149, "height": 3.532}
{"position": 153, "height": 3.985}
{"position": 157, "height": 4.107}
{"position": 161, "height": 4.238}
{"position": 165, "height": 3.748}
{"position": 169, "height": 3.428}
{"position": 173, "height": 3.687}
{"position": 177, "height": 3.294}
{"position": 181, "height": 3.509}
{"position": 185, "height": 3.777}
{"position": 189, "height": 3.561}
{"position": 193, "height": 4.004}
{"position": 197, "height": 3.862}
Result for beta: 0.60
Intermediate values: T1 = 0.19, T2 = 1.00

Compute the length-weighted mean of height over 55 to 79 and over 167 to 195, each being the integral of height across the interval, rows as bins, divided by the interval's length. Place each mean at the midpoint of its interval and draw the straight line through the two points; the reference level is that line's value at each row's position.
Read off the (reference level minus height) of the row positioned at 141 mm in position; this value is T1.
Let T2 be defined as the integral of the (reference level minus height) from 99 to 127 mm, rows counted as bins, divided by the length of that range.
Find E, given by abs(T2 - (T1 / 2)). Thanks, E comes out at 0.37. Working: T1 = 0.4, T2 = 0.58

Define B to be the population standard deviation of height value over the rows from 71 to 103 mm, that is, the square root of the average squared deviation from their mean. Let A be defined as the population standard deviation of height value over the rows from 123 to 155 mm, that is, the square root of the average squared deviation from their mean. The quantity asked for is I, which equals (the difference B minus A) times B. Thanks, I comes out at -0.01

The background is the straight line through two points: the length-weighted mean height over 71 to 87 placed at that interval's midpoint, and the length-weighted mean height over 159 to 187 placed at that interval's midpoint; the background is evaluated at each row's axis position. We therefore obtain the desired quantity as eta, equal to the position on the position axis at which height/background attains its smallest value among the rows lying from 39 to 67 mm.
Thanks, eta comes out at 45 mm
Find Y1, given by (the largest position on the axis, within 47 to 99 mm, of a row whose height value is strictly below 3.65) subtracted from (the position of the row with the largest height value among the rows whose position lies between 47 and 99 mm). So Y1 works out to -36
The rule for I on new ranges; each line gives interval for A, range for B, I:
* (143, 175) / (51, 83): 0.04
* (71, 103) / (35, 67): 0.13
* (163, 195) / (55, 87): 0.10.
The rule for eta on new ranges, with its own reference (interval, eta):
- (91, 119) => 109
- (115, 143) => 133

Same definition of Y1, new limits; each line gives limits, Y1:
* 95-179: -16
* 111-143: -4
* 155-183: -20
